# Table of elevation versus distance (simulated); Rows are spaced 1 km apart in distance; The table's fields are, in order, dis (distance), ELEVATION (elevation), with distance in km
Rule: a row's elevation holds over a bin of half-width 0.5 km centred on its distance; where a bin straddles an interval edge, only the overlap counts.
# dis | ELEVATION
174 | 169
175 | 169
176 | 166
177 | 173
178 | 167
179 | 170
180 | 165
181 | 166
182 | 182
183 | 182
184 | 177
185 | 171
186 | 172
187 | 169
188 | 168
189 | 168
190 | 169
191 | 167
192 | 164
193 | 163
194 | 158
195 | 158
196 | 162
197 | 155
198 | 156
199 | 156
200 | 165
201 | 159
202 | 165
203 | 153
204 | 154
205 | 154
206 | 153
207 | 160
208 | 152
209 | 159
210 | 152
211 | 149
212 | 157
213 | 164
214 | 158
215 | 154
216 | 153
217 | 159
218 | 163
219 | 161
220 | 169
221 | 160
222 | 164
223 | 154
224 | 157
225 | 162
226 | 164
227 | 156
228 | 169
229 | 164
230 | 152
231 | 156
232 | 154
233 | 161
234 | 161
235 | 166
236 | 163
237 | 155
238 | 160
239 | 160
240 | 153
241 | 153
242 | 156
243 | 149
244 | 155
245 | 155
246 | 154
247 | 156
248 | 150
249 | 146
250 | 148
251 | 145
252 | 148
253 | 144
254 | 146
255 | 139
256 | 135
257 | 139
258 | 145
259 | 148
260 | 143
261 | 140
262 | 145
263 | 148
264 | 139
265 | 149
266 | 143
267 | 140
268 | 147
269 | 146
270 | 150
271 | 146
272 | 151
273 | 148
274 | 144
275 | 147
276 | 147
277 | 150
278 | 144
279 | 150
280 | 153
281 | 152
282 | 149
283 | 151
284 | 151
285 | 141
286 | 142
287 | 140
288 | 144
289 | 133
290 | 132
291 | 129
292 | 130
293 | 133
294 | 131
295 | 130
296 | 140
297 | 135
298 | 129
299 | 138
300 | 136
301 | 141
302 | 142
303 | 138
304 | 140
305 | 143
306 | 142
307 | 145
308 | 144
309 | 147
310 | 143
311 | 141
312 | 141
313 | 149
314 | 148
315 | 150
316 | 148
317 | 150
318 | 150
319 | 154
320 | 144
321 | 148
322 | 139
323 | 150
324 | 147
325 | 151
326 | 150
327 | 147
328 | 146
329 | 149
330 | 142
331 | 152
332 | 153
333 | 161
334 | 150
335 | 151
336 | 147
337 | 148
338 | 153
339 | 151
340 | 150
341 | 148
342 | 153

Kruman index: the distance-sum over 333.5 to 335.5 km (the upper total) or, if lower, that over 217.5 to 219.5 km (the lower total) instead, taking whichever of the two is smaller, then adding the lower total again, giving 625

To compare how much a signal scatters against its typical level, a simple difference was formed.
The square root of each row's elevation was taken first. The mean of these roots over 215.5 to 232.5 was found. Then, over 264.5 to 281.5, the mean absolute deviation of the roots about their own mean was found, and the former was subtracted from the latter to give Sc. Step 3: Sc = -12.5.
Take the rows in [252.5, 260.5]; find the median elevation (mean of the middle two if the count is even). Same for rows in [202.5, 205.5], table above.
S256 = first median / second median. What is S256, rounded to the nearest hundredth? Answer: 0.93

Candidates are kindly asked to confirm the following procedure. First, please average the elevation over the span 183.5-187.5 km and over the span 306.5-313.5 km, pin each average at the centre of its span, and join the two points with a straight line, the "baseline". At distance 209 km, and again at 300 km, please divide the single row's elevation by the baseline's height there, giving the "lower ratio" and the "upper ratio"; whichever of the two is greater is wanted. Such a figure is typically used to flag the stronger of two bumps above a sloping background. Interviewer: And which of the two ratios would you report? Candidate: 0.95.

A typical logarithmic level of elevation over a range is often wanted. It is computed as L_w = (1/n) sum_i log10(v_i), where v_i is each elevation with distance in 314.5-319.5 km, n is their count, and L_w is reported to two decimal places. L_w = 2.18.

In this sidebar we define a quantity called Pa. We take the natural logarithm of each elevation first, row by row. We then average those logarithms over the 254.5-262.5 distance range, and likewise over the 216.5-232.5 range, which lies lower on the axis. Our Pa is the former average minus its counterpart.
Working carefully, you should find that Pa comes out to -0.123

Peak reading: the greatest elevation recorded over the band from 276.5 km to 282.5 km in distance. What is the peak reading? 153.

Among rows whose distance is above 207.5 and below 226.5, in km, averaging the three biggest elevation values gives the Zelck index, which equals 166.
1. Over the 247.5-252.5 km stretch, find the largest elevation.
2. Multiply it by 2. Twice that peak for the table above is 300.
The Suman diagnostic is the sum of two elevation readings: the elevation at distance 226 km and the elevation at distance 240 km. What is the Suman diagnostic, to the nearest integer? 317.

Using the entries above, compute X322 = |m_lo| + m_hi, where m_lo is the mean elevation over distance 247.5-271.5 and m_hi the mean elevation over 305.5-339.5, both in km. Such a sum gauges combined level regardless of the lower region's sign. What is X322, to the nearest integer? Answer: 293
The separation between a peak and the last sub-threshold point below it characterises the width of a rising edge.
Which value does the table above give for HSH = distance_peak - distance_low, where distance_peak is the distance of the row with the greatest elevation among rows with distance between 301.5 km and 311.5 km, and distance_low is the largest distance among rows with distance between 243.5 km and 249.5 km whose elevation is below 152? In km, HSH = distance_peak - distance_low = 60 km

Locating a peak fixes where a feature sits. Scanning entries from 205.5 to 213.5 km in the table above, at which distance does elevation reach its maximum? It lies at 213 km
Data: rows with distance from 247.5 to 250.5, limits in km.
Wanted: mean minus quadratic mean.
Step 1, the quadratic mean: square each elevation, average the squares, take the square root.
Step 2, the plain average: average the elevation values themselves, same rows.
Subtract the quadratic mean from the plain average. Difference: -0.01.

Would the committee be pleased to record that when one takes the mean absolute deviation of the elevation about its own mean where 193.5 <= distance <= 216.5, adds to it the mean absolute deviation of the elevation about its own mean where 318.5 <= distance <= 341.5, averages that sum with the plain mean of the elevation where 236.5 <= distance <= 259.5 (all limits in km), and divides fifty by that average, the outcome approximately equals 0.640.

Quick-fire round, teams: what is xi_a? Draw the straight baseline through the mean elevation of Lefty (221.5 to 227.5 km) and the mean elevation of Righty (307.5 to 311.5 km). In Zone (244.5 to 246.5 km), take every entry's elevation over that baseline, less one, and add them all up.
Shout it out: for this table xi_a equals -0.014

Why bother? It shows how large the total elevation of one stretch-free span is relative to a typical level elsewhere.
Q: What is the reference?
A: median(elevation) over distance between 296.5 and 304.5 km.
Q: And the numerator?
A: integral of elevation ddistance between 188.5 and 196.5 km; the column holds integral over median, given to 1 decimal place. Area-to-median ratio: 9.5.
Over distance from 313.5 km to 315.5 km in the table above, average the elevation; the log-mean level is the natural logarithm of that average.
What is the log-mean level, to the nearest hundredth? 5.00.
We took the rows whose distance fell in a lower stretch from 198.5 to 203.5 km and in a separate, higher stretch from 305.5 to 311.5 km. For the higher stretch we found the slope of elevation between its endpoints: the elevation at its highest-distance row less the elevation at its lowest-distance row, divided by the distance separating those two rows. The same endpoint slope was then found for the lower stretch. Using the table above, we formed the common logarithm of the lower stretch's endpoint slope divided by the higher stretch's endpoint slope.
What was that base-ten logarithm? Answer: 0.6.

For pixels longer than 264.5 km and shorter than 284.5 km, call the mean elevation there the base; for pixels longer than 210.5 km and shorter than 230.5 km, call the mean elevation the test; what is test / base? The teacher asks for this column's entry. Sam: 1.08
